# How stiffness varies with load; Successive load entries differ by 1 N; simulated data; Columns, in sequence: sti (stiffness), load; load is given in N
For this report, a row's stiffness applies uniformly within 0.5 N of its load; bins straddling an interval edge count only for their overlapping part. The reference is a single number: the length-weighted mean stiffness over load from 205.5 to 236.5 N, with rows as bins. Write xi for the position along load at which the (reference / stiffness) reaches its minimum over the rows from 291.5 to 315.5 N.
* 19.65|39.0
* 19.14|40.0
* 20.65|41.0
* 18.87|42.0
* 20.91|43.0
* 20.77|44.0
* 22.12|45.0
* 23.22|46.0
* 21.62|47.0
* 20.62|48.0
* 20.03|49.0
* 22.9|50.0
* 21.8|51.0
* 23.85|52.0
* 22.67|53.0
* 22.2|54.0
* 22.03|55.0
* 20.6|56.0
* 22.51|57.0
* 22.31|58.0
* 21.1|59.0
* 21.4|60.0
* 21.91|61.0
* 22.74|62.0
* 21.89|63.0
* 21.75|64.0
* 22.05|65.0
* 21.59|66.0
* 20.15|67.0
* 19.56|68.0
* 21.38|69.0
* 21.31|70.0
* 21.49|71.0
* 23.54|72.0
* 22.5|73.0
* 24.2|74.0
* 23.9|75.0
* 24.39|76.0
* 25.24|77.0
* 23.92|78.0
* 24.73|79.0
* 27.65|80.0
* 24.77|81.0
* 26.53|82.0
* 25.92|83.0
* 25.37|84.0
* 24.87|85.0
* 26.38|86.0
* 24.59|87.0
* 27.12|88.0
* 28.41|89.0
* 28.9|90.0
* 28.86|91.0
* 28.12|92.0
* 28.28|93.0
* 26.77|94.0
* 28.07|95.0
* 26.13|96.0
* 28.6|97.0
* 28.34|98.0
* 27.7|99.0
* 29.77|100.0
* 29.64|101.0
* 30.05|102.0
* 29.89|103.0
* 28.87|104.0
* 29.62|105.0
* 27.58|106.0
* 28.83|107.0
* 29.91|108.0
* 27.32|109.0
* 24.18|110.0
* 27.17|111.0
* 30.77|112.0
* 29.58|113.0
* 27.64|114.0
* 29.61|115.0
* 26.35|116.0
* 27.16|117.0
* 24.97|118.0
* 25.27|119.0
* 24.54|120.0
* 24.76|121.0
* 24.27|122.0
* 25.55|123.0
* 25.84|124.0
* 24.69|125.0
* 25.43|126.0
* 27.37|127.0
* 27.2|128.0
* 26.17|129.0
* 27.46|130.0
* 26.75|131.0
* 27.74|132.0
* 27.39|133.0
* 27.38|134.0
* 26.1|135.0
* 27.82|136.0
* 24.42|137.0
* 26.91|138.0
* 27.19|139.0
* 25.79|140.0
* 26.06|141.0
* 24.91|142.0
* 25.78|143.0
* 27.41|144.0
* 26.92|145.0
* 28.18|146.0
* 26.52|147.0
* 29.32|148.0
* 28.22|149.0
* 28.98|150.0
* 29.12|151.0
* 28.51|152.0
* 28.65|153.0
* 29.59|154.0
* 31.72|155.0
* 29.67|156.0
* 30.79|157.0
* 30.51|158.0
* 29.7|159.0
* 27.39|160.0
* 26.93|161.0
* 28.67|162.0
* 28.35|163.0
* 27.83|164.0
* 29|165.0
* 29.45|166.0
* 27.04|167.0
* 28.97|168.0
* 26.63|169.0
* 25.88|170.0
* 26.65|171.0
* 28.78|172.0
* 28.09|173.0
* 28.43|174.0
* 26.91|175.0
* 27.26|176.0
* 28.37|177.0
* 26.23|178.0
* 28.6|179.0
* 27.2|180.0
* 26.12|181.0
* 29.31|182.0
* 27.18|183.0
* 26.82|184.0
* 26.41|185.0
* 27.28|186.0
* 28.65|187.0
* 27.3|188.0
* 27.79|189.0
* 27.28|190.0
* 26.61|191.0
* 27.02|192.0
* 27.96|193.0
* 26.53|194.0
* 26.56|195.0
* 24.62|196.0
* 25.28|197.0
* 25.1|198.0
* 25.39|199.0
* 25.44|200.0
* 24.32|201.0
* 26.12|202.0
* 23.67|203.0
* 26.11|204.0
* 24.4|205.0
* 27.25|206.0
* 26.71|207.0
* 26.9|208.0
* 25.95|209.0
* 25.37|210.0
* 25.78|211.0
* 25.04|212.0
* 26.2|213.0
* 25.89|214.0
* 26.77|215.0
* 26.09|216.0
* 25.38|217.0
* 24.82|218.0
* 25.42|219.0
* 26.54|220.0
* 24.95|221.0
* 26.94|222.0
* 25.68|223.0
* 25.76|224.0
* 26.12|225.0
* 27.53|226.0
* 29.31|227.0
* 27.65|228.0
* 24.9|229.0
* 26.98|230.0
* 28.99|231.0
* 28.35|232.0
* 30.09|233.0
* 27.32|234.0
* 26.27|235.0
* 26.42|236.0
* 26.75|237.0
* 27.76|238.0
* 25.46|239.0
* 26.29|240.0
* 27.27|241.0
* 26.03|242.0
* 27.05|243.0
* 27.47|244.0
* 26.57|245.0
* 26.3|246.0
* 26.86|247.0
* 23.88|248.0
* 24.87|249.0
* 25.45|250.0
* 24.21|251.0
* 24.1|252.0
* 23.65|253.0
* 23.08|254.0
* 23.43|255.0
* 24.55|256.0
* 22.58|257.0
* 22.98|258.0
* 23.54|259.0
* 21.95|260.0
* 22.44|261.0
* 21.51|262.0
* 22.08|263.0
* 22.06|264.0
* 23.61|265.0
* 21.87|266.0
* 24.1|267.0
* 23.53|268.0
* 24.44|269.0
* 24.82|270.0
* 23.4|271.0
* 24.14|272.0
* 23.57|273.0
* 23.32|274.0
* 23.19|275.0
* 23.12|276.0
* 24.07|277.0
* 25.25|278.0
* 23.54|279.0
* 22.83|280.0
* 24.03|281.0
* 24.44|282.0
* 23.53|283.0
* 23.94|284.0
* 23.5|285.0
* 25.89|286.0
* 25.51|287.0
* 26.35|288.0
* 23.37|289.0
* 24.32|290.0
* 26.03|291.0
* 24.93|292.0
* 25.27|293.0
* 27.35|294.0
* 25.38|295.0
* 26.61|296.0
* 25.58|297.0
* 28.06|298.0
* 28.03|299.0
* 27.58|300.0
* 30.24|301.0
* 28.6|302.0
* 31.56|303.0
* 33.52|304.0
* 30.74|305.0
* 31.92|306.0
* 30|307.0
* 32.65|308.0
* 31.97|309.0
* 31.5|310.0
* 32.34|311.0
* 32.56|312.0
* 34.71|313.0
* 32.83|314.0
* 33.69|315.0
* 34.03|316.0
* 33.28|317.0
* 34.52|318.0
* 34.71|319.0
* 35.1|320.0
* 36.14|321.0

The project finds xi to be 313.0 N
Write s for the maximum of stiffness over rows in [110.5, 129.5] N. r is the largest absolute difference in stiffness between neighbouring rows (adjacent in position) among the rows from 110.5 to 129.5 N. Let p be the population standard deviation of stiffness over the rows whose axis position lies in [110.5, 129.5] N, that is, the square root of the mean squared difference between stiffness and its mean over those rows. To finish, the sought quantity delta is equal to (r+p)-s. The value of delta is -25.4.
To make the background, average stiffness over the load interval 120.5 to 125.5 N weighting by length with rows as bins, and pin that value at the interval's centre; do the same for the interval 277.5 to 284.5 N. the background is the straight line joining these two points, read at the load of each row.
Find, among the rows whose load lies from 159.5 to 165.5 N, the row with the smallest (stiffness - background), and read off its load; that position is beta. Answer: 161.0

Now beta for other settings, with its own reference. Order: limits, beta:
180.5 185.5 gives 181.0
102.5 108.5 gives 106.0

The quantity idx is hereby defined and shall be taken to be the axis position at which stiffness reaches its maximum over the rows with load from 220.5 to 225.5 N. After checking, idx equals 222.0 N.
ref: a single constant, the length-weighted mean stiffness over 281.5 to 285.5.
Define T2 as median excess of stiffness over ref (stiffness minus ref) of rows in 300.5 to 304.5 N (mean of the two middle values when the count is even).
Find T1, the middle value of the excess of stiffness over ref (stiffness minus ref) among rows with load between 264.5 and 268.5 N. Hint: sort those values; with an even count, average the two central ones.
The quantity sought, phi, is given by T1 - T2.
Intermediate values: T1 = 0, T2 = 7.0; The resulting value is -7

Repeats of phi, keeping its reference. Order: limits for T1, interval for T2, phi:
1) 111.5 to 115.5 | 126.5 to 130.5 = 2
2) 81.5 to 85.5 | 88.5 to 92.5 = -3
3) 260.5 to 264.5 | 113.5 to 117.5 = -5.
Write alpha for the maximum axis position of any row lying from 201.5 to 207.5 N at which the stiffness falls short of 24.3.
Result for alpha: 203.0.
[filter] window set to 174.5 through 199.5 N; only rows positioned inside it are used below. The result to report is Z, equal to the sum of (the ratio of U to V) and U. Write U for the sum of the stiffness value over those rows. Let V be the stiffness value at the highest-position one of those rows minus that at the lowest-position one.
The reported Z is 231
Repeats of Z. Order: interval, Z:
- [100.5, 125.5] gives 546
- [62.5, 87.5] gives 808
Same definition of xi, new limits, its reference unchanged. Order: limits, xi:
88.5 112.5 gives 112.0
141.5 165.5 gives 155.0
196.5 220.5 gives 206.0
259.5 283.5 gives 278.0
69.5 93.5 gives 90.0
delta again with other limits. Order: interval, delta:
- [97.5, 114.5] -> -25.6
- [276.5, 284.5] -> -22.9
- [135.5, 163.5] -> -26.6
